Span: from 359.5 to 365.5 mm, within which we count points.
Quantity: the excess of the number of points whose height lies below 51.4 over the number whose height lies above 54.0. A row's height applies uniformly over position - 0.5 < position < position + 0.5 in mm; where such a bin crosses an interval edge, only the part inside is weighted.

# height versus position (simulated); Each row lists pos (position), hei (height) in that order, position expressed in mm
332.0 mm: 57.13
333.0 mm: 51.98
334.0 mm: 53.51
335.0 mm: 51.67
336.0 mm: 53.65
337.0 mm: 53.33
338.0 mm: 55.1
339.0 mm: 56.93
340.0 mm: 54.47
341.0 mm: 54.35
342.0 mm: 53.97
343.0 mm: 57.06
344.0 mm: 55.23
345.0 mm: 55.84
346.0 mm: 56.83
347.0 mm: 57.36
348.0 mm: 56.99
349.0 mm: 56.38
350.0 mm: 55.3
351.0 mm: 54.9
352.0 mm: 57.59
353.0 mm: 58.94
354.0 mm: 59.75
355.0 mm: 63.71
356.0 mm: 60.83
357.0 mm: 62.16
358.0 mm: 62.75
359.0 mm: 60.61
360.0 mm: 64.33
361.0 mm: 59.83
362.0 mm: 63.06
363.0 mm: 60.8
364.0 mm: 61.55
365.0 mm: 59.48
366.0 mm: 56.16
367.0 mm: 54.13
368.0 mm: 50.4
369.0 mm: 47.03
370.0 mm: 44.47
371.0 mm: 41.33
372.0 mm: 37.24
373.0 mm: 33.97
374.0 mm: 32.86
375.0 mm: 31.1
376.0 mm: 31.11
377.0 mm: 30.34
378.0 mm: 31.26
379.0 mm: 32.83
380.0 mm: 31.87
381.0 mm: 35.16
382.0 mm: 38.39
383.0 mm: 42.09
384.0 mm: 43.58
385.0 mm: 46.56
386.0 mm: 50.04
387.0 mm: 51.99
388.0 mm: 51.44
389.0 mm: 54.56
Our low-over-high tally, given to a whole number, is -6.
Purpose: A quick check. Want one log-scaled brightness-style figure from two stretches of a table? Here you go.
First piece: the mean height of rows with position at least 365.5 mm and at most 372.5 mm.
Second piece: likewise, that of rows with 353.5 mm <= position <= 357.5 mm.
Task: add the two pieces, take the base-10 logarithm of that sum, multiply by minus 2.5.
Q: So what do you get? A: -5.09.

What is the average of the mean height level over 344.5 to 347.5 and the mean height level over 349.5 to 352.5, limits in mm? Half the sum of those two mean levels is 56.3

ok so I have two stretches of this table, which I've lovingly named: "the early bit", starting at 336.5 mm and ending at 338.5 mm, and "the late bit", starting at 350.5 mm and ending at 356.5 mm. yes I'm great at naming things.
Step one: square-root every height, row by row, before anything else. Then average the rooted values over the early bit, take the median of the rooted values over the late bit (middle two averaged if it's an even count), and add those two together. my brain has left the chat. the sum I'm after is 15.1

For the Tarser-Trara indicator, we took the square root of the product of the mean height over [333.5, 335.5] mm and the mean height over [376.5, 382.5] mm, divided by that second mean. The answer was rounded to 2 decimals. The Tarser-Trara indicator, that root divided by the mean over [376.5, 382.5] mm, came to 1.26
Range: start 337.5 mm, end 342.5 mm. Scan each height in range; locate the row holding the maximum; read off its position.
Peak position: 339.0 mm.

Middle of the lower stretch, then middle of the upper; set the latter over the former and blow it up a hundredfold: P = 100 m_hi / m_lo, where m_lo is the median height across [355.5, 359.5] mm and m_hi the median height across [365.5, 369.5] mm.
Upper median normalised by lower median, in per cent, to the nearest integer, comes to 85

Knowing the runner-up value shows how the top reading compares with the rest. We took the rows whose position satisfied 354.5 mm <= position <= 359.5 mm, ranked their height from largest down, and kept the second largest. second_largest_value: 62.75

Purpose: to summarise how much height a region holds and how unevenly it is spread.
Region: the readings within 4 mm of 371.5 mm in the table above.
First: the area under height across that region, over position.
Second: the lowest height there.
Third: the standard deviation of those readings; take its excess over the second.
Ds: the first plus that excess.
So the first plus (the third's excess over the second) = 294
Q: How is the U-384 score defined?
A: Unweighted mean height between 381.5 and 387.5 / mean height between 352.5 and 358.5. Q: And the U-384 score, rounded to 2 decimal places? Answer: 0.74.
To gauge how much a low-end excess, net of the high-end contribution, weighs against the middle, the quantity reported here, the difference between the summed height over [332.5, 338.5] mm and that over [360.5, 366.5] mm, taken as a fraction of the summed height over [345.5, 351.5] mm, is -0.1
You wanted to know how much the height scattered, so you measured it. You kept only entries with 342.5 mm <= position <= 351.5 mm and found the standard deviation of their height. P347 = 0.9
